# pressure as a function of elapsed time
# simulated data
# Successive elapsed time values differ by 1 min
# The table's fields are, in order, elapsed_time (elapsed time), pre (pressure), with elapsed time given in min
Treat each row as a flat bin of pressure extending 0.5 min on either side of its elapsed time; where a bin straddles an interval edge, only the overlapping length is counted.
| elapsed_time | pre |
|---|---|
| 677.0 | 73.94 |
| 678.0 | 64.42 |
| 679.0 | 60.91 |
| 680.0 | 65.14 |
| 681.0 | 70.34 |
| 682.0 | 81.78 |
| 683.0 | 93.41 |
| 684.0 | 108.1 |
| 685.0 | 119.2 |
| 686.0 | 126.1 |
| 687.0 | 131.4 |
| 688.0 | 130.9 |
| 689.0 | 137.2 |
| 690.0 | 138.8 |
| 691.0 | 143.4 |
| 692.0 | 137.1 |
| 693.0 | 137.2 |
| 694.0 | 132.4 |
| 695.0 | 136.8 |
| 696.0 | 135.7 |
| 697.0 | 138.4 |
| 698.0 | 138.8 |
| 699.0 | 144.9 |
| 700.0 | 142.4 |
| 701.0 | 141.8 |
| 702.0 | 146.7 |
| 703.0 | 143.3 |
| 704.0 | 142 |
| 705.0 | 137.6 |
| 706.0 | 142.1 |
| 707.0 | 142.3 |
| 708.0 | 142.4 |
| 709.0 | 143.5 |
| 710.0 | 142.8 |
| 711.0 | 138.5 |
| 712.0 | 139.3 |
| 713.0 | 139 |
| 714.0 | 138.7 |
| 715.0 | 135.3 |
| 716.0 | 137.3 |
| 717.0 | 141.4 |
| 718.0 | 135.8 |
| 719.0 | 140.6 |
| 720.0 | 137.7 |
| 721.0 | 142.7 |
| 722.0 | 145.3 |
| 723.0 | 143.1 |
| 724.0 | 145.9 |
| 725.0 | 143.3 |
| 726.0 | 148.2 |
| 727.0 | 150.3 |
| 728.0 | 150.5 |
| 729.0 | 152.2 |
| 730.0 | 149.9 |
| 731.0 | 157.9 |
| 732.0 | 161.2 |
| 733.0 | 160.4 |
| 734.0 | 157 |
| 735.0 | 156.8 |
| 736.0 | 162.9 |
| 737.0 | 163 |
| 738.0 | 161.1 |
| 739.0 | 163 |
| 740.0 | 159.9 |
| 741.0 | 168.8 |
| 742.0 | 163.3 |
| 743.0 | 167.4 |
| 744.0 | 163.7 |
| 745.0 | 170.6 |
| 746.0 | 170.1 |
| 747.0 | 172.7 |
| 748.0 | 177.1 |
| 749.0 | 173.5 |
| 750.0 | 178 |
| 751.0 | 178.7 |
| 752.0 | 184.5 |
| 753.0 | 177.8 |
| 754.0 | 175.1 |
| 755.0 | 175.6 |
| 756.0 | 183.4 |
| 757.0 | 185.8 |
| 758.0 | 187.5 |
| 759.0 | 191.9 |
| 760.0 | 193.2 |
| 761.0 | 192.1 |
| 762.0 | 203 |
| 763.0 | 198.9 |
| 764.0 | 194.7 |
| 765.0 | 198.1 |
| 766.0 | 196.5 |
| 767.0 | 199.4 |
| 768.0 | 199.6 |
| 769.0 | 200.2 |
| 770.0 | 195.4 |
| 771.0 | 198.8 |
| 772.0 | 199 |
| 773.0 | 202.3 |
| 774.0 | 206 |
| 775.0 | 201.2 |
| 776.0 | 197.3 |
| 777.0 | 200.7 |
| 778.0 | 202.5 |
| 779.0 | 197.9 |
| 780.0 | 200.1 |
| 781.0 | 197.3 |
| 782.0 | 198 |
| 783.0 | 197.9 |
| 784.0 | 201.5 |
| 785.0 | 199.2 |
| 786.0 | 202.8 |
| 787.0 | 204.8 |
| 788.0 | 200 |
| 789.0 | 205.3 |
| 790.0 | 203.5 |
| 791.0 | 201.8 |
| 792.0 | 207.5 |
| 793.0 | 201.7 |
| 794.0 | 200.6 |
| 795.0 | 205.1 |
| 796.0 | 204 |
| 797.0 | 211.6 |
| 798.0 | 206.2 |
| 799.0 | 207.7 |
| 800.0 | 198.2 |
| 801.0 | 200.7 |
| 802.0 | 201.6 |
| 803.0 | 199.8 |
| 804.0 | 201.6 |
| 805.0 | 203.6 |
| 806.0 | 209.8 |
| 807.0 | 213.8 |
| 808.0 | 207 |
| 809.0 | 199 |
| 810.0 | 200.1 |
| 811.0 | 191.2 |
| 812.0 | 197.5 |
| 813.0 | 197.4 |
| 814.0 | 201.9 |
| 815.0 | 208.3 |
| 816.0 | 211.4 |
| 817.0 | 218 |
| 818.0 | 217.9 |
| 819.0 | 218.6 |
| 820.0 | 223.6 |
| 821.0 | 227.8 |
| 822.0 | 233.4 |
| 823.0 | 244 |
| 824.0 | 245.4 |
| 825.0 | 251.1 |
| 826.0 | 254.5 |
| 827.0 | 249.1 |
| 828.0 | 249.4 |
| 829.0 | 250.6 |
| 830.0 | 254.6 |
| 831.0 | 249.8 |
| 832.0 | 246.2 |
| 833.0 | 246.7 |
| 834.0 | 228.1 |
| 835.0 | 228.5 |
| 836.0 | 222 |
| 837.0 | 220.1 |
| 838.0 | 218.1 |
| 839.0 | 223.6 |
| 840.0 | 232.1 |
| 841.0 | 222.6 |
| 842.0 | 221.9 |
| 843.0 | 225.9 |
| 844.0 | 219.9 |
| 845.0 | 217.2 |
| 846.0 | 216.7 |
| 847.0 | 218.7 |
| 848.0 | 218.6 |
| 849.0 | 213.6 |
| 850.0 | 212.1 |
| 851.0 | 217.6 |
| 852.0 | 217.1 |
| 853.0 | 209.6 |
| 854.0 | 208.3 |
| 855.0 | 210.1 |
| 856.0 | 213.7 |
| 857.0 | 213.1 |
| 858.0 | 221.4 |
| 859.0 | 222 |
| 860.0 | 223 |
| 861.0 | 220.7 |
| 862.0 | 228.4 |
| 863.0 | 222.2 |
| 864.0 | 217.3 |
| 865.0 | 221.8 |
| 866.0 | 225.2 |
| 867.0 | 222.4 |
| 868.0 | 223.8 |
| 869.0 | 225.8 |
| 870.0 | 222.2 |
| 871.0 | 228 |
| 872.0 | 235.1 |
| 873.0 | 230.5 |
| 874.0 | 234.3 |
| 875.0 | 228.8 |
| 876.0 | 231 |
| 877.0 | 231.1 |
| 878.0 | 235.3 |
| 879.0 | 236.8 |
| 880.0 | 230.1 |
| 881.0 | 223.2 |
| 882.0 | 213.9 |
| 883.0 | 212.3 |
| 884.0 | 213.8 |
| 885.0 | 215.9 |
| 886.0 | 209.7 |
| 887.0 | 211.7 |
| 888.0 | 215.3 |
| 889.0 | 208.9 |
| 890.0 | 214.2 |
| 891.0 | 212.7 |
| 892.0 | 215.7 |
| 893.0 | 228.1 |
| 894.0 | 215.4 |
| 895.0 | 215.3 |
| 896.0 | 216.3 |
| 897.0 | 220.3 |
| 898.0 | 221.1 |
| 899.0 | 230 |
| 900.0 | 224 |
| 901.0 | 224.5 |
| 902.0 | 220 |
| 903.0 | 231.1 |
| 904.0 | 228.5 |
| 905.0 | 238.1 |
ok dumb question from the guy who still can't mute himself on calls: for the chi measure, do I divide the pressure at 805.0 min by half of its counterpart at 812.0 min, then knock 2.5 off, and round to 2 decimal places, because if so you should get -0.44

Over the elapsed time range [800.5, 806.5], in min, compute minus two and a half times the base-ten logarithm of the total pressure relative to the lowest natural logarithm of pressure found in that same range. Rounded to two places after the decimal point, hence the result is -5.90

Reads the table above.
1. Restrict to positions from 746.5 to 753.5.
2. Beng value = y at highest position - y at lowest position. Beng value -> 5.1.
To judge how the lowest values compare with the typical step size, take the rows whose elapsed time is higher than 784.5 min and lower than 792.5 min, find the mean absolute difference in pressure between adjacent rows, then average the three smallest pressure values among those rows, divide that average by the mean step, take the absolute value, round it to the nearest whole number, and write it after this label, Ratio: 56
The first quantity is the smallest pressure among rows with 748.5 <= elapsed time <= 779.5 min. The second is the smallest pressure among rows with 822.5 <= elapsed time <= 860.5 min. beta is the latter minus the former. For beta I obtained 35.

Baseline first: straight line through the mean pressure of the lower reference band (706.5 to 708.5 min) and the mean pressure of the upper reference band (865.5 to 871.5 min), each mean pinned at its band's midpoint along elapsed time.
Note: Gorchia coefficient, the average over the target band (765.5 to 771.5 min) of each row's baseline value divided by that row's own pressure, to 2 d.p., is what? 0.87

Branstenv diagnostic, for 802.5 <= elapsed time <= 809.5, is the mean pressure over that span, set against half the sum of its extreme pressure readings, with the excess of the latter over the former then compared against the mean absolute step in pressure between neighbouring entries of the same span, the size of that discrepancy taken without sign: 3.34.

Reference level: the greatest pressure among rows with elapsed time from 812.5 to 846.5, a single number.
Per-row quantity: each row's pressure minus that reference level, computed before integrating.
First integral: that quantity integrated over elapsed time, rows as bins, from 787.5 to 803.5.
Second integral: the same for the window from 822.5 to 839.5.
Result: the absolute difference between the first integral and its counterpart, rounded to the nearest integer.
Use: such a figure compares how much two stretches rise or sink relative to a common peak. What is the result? 572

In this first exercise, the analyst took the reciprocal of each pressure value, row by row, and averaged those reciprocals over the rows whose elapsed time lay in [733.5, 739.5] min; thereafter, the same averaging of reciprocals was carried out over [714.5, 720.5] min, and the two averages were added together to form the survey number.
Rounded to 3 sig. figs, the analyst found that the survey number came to 0.0135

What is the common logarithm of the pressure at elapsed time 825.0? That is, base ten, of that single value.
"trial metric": 2.40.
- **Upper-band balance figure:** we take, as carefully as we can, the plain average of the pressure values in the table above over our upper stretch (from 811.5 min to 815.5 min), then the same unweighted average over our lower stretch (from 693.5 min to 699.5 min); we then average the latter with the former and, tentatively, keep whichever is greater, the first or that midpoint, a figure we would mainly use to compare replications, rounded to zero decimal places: 201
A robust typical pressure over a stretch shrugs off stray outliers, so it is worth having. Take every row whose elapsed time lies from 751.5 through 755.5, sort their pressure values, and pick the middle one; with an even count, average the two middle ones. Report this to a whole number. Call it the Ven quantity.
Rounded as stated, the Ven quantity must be 177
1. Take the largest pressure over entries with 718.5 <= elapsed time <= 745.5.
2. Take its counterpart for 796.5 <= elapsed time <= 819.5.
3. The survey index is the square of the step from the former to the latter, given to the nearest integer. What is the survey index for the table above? 2304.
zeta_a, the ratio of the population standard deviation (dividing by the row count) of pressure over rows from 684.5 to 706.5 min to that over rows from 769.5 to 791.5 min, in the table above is 2.3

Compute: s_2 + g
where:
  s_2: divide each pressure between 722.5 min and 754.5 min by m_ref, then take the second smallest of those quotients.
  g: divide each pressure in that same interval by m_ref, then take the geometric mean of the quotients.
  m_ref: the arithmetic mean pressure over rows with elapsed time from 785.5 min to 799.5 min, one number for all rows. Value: 1.49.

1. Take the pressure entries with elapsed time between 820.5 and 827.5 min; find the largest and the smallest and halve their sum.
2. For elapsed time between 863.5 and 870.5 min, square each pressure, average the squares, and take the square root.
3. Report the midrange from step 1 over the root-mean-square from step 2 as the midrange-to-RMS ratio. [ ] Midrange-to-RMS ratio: 1.08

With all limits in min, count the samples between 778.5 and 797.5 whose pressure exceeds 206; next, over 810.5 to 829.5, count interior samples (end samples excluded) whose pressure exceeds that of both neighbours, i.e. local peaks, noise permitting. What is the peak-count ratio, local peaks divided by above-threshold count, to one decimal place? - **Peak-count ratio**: 1.5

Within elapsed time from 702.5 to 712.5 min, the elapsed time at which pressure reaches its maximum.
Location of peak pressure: 709.0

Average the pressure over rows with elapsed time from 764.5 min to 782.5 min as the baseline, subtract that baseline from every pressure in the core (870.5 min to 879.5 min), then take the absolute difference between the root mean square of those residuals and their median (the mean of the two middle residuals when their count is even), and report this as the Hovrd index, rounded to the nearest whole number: 1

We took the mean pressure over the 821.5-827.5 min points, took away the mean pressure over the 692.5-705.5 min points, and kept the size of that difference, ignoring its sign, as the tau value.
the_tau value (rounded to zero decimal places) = 106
